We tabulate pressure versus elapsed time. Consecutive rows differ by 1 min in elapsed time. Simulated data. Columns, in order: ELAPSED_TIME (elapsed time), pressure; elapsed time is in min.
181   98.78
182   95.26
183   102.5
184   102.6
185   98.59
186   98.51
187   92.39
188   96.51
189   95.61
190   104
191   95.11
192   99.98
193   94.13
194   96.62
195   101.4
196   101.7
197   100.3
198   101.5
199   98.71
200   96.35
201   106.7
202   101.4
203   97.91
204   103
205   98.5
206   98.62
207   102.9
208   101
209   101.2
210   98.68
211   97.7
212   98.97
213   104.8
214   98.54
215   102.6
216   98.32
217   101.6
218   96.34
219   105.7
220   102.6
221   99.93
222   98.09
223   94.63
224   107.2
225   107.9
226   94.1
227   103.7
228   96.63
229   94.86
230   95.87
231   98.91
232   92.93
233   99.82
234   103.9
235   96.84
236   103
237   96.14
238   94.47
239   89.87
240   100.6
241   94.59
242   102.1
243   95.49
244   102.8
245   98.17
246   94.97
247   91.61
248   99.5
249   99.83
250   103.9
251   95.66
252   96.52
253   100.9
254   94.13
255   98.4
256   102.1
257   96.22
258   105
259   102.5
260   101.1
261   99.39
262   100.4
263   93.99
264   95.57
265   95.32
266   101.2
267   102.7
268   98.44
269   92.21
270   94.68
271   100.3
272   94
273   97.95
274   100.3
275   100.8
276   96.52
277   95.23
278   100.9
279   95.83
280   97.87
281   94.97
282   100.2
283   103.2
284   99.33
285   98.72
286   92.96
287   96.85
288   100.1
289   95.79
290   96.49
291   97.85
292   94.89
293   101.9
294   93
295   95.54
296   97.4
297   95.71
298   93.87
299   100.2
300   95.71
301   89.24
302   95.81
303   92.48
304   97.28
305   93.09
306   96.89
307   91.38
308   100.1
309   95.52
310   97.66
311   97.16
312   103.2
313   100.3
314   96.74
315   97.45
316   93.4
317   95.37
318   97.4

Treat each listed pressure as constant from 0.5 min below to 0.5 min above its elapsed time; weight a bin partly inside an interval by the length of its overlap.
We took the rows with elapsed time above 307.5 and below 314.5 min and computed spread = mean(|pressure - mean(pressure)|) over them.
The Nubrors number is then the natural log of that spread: 0.77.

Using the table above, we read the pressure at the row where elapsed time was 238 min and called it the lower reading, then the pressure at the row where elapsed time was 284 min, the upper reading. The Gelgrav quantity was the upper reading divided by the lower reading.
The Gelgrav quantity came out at 1.05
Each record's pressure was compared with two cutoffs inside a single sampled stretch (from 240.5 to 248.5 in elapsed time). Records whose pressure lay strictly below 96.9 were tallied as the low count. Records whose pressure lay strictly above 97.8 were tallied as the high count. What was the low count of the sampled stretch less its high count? 0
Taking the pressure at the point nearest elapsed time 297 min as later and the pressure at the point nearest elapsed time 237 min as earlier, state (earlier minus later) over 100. 0.00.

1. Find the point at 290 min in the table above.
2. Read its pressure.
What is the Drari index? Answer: 96.49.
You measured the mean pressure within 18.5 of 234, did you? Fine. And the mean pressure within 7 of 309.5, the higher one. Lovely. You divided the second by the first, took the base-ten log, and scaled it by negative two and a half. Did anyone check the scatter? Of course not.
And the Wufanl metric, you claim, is 0.022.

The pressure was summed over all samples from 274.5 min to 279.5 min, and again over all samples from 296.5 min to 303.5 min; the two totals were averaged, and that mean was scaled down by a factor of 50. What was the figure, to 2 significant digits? 12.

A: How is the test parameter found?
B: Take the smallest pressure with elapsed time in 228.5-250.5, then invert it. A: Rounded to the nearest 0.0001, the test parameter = 0.0111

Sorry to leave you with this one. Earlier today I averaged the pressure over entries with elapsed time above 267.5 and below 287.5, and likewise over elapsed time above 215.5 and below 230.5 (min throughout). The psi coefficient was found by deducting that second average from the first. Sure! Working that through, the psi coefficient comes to -2.3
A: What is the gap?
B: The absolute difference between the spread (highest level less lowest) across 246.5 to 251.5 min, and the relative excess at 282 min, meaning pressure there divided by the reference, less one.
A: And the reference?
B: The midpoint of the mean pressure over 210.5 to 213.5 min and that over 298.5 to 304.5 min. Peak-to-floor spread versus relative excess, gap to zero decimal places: 12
